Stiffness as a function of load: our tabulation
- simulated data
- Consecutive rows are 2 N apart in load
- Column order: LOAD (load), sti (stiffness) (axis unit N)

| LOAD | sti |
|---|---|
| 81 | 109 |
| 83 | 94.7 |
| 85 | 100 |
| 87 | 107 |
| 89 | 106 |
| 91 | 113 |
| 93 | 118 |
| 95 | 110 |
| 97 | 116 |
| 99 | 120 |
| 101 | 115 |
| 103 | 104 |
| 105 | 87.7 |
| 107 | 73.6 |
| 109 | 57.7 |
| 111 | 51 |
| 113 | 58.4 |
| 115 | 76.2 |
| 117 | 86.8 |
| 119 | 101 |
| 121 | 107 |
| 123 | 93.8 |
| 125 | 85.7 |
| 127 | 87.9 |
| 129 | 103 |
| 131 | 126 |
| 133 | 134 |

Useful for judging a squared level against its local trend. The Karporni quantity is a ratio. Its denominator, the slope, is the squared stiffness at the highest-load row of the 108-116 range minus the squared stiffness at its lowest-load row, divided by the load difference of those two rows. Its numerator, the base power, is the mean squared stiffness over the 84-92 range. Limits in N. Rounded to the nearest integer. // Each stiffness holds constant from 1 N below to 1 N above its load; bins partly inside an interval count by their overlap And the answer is 28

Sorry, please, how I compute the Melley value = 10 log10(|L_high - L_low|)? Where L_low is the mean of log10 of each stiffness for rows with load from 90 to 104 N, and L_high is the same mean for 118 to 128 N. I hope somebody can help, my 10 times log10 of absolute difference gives -11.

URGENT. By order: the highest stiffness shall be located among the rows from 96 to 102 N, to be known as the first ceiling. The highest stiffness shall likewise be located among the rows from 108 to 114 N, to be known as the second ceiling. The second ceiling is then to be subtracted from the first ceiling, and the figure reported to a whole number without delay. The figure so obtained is 62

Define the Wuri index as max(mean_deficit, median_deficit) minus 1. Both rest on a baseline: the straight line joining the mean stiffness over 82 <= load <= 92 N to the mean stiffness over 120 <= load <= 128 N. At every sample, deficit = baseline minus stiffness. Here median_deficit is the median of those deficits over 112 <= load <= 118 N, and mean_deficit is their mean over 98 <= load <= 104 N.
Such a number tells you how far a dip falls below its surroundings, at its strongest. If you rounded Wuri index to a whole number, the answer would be 19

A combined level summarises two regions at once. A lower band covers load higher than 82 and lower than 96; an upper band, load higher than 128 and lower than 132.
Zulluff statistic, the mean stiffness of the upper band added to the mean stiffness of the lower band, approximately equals 221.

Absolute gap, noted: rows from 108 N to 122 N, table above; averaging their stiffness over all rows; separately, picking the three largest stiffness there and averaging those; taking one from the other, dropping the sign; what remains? 21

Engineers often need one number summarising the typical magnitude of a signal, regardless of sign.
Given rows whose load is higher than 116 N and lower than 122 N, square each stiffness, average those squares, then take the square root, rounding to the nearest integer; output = 99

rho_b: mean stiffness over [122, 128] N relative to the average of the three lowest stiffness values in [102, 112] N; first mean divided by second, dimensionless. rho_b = 1.5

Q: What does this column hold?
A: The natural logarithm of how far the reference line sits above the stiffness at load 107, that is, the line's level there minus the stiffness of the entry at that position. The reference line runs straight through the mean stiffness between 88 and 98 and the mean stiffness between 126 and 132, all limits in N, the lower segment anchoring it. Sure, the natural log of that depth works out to 3.6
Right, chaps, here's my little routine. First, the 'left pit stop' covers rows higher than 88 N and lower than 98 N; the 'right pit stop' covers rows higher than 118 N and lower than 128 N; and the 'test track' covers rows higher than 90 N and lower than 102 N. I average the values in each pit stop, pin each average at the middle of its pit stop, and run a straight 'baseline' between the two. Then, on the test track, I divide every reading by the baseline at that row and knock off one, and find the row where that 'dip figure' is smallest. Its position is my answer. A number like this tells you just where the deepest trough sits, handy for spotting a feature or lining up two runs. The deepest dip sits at 95 N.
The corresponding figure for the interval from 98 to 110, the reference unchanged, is 109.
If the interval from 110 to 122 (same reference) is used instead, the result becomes 111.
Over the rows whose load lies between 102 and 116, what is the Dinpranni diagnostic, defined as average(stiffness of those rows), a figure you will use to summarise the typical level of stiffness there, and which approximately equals 73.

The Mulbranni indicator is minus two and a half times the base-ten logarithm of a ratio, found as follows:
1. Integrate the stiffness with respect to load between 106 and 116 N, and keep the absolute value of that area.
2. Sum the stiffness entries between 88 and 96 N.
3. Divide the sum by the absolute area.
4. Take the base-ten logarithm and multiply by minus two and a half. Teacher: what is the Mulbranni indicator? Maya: 0.38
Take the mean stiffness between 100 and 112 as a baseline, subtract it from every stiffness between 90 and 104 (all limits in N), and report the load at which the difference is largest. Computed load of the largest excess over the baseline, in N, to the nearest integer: 99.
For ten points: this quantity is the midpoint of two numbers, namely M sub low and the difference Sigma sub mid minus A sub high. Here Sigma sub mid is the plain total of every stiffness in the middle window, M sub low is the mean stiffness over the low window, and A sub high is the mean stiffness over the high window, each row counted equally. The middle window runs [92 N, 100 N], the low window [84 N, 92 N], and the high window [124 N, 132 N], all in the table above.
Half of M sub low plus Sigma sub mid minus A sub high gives 235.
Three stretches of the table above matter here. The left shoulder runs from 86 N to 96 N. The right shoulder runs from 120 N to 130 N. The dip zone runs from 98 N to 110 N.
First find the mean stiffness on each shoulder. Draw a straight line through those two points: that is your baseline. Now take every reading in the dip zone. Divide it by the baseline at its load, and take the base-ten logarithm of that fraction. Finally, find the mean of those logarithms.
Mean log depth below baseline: -0.07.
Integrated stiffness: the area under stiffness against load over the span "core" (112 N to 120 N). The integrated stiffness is 645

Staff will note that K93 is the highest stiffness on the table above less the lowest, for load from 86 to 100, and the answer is 14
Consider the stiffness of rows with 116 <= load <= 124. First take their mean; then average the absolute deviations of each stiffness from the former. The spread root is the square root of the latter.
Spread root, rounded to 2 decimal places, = 2.62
